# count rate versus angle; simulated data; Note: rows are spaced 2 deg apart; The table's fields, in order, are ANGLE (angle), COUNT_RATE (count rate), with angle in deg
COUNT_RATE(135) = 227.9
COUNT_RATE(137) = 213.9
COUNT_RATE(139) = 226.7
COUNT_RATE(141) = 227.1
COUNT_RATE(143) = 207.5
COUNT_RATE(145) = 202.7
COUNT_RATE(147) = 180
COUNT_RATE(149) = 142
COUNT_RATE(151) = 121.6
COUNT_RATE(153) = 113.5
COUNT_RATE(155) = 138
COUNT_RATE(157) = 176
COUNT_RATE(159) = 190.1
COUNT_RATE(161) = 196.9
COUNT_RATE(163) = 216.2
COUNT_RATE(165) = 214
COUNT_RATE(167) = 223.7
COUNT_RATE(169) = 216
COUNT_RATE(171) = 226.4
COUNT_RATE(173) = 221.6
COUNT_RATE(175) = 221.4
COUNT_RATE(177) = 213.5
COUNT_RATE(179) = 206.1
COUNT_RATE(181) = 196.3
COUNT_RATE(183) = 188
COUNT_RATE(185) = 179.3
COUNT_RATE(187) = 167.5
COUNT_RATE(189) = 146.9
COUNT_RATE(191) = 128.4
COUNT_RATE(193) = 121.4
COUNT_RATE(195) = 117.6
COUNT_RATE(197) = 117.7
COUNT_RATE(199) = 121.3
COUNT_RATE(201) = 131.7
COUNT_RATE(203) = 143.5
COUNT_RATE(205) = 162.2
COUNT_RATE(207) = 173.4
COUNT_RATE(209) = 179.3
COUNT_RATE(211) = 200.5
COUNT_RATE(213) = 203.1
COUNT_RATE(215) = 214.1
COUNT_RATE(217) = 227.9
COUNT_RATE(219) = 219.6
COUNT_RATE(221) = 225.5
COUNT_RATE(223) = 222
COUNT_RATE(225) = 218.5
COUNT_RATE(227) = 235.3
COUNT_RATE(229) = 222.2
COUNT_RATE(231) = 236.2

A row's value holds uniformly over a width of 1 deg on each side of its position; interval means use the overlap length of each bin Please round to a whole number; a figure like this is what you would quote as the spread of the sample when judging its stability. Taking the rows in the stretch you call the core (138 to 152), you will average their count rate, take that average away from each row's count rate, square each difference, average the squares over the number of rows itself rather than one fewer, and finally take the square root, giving 38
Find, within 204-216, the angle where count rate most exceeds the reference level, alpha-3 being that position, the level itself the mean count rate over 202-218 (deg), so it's 215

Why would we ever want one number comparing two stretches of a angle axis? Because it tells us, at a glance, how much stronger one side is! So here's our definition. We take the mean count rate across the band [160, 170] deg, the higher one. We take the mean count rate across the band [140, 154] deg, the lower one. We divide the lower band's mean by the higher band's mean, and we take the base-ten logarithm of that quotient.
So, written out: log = -0.10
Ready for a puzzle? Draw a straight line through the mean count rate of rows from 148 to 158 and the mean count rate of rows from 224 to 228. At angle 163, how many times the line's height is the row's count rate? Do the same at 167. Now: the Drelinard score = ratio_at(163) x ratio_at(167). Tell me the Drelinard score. 2.1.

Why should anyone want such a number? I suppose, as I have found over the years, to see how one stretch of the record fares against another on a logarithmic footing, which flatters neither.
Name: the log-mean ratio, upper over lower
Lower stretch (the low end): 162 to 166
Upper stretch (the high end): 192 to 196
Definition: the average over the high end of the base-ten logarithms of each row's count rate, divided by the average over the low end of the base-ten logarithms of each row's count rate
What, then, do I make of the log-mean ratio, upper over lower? 0.891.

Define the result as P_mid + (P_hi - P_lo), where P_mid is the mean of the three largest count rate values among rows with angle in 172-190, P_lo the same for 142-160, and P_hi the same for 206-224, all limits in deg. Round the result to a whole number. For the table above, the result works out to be 244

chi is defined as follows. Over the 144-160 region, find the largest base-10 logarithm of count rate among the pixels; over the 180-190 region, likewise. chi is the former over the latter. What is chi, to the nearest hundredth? 1.01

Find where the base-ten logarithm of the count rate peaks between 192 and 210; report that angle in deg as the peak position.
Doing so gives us 209 deg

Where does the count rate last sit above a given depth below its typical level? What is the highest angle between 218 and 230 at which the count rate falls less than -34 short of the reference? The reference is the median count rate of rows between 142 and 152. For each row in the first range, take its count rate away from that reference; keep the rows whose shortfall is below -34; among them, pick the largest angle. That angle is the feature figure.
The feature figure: 229 deg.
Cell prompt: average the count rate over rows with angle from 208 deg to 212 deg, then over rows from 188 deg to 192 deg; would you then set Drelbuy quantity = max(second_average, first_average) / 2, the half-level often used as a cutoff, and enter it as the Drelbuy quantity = 95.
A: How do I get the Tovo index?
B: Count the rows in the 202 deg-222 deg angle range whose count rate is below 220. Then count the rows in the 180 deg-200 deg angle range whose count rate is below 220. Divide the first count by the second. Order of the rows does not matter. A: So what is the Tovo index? 0.80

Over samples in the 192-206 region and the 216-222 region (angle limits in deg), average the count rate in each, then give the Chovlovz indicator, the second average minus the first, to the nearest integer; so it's 94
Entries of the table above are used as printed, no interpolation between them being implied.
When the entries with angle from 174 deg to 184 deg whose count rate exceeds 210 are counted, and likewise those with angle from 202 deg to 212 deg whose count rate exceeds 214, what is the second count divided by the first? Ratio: 0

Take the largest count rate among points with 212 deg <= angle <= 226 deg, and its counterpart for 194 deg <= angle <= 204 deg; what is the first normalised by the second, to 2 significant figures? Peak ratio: 1.6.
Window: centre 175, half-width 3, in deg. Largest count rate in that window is 221.6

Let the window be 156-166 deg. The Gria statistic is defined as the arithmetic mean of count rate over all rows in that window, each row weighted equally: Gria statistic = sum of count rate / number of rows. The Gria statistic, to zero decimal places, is 199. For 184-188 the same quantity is 173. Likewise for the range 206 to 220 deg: 203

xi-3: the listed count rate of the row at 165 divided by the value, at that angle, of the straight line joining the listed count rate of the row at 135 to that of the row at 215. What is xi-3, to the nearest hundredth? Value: 0.96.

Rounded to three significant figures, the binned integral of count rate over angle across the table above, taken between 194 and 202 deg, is 977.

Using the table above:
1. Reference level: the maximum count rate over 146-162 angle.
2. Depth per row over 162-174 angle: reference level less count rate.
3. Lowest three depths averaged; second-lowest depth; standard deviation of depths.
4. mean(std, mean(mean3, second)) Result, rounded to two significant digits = -11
